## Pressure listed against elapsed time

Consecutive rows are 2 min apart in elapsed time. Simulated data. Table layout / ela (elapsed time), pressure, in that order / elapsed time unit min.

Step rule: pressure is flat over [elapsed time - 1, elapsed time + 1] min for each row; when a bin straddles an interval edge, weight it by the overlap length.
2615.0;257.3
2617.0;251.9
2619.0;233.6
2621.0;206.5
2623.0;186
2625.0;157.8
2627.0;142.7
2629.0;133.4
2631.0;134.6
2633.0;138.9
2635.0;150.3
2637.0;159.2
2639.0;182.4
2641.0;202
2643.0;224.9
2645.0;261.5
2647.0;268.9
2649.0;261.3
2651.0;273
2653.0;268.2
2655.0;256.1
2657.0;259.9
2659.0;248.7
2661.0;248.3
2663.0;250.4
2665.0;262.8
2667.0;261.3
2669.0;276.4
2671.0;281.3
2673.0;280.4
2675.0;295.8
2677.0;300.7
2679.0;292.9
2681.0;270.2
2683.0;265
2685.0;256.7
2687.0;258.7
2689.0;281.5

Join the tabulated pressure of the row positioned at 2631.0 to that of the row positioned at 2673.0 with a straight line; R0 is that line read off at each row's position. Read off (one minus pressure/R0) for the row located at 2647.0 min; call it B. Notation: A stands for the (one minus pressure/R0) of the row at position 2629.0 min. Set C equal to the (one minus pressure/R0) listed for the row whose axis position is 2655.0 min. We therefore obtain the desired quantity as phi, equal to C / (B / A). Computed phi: 0.0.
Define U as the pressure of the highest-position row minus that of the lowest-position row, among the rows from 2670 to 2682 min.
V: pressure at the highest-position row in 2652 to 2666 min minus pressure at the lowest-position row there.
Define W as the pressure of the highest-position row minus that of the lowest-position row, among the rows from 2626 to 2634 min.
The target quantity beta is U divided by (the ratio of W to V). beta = -16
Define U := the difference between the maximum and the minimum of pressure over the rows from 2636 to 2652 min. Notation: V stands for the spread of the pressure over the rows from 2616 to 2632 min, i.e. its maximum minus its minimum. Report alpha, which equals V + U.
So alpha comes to 232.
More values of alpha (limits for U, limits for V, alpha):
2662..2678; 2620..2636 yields 123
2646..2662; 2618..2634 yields 125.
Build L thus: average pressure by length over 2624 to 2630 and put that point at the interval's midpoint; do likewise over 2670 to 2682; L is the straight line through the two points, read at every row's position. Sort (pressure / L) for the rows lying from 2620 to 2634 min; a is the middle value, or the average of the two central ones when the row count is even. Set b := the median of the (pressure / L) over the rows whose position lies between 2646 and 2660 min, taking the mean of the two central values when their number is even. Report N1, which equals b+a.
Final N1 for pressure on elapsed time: 2.21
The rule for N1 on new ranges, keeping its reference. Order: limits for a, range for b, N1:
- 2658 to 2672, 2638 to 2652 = 2.28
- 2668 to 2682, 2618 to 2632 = 2.17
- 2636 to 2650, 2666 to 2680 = 2.21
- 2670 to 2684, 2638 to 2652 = 2.26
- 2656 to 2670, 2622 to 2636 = 1.93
